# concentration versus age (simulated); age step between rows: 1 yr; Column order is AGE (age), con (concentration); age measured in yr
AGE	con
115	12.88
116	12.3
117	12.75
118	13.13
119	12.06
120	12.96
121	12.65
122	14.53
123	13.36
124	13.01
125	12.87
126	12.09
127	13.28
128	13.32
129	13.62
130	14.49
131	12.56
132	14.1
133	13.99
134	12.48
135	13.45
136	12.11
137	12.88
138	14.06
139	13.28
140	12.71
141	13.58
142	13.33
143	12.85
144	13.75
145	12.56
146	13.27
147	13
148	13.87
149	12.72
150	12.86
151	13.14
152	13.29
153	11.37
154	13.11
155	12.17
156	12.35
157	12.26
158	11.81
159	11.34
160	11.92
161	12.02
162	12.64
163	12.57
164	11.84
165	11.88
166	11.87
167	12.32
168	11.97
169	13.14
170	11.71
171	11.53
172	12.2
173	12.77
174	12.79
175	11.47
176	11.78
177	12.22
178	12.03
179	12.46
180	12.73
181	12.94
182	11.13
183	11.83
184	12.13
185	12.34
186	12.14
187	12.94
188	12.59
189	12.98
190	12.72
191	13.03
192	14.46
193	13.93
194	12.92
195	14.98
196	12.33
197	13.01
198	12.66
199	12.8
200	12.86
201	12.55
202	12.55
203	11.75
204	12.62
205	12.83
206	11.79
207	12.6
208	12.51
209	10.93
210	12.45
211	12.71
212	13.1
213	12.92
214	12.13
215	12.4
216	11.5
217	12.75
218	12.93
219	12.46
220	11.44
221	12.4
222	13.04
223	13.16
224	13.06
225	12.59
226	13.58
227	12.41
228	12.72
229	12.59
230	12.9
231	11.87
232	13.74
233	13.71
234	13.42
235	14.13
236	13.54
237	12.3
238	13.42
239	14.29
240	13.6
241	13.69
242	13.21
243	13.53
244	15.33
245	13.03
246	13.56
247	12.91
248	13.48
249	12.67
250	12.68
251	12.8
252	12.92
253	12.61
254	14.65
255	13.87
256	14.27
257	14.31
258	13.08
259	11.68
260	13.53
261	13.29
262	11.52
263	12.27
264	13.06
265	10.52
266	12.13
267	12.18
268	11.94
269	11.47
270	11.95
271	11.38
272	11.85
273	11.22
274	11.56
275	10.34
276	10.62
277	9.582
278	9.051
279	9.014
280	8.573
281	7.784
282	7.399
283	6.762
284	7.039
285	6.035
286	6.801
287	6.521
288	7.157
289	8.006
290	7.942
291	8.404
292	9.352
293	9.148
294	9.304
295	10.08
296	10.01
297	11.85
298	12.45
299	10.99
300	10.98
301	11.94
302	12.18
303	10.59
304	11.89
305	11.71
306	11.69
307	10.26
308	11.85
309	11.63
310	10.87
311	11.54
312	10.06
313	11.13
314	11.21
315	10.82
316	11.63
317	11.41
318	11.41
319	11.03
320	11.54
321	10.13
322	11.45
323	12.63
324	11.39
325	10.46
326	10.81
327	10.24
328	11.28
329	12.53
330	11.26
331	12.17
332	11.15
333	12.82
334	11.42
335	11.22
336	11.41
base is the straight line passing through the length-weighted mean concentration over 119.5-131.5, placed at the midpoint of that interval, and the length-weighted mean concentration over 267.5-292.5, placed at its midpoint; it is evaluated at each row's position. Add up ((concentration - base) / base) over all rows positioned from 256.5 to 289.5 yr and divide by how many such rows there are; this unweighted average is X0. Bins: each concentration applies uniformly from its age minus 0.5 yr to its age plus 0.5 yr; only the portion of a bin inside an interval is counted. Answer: 0.10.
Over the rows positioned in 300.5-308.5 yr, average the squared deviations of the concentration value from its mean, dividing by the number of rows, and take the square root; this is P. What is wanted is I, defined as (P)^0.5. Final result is 0.81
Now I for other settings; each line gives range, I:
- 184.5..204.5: 0.86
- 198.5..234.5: 0.78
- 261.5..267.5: 0.88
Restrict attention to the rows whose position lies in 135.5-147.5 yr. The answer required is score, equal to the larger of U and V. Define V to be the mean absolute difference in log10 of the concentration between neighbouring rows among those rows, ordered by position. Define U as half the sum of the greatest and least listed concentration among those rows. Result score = 13.1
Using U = 13.1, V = 0.024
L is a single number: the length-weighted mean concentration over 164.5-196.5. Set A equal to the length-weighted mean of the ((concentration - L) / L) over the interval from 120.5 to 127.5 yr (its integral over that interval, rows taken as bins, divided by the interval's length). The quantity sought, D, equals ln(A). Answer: -3.03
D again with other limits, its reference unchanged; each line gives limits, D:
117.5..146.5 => -2.92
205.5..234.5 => -4.77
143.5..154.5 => -3.25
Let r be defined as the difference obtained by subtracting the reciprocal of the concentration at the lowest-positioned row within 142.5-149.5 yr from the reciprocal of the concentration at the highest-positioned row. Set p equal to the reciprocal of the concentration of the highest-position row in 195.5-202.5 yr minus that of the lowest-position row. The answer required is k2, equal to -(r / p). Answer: 0.6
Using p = -0.001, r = 0.0008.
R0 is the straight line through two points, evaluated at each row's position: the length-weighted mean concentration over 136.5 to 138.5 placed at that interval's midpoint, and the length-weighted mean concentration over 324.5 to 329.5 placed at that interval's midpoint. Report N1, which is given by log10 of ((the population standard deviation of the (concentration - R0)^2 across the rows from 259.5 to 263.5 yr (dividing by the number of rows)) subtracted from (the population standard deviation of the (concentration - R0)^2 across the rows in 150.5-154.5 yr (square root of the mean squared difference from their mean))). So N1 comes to -0.3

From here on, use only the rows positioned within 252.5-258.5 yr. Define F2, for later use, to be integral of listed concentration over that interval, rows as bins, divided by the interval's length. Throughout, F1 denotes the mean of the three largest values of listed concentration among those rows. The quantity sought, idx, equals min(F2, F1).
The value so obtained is 13.8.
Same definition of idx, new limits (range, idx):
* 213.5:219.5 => 12.4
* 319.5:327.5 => 11.1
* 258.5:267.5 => 12.2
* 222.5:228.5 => 12.9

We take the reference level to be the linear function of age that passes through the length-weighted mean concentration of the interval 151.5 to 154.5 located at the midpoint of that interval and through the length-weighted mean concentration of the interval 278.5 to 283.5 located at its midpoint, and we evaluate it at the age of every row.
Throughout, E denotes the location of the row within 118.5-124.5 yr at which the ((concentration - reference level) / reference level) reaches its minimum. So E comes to 119 yr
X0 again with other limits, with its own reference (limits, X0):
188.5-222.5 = 0.14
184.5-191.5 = 0.10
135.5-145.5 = 0.02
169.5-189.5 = 0.04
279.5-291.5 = -0.18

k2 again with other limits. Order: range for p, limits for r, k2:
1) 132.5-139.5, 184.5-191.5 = 1.1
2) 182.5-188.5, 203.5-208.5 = 0.1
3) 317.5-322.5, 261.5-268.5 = -10.0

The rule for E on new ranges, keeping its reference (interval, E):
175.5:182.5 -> 182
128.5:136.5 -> 136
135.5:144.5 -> 136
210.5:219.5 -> 216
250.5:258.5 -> 253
